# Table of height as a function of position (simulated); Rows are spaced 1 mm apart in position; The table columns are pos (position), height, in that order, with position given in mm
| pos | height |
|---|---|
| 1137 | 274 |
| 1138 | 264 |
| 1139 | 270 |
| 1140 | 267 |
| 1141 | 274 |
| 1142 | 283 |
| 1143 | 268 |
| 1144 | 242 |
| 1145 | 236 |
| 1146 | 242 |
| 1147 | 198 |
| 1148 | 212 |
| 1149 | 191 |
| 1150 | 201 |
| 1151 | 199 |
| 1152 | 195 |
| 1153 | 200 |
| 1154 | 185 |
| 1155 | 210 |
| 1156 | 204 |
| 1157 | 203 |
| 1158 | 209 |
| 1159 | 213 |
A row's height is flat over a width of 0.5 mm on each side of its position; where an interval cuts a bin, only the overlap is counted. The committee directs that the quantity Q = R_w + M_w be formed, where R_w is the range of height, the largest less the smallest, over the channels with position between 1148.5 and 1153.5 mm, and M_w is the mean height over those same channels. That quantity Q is 207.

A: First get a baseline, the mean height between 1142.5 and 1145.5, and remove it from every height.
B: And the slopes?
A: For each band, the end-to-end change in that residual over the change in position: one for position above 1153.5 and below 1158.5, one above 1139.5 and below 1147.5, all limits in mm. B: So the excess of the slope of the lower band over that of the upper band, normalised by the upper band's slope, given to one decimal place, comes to -2.6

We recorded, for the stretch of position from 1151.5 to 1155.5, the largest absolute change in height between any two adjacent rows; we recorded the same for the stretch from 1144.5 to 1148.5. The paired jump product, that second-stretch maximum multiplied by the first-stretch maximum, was 1100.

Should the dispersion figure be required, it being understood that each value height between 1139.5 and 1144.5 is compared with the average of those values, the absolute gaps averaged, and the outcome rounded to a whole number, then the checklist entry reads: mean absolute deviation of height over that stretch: 10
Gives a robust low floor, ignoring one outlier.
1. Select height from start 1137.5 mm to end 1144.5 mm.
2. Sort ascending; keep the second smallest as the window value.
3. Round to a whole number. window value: 264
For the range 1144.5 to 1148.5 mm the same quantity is 212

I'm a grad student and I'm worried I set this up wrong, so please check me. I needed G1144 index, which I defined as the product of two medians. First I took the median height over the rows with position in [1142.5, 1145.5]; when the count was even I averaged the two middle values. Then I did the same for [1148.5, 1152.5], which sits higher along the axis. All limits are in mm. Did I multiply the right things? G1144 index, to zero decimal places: 47674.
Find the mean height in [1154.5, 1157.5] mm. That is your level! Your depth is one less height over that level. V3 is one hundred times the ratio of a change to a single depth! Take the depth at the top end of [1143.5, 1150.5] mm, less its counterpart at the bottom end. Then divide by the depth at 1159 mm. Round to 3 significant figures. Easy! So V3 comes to -559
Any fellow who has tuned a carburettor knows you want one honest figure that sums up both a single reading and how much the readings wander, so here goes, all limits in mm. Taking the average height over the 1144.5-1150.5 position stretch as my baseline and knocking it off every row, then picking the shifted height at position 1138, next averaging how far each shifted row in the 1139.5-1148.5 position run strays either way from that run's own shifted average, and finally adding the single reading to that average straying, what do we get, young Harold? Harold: 74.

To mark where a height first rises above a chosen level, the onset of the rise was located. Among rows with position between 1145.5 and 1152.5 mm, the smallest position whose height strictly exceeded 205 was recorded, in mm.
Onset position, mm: 1146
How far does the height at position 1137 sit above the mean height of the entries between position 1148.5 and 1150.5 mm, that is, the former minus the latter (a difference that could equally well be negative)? 78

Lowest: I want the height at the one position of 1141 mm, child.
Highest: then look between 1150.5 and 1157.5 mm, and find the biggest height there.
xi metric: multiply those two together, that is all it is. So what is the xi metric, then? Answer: 57540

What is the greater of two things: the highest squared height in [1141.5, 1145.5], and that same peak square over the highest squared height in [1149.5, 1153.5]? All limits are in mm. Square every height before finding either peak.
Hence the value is 80089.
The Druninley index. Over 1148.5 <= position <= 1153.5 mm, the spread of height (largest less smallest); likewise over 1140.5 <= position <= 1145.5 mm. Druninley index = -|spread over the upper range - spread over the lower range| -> -37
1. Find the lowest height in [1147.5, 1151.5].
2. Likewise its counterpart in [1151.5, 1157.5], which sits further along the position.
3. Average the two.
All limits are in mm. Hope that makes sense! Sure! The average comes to 188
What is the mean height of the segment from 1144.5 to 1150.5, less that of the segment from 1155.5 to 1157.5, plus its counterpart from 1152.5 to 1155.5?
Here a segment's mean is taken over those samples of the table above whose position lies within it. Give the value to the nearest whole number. 208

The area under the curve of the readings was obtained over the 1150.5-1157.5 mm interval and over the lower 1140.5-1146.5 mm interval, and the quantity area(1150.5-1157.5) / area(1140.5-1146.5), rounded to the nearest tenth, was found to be 0.9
